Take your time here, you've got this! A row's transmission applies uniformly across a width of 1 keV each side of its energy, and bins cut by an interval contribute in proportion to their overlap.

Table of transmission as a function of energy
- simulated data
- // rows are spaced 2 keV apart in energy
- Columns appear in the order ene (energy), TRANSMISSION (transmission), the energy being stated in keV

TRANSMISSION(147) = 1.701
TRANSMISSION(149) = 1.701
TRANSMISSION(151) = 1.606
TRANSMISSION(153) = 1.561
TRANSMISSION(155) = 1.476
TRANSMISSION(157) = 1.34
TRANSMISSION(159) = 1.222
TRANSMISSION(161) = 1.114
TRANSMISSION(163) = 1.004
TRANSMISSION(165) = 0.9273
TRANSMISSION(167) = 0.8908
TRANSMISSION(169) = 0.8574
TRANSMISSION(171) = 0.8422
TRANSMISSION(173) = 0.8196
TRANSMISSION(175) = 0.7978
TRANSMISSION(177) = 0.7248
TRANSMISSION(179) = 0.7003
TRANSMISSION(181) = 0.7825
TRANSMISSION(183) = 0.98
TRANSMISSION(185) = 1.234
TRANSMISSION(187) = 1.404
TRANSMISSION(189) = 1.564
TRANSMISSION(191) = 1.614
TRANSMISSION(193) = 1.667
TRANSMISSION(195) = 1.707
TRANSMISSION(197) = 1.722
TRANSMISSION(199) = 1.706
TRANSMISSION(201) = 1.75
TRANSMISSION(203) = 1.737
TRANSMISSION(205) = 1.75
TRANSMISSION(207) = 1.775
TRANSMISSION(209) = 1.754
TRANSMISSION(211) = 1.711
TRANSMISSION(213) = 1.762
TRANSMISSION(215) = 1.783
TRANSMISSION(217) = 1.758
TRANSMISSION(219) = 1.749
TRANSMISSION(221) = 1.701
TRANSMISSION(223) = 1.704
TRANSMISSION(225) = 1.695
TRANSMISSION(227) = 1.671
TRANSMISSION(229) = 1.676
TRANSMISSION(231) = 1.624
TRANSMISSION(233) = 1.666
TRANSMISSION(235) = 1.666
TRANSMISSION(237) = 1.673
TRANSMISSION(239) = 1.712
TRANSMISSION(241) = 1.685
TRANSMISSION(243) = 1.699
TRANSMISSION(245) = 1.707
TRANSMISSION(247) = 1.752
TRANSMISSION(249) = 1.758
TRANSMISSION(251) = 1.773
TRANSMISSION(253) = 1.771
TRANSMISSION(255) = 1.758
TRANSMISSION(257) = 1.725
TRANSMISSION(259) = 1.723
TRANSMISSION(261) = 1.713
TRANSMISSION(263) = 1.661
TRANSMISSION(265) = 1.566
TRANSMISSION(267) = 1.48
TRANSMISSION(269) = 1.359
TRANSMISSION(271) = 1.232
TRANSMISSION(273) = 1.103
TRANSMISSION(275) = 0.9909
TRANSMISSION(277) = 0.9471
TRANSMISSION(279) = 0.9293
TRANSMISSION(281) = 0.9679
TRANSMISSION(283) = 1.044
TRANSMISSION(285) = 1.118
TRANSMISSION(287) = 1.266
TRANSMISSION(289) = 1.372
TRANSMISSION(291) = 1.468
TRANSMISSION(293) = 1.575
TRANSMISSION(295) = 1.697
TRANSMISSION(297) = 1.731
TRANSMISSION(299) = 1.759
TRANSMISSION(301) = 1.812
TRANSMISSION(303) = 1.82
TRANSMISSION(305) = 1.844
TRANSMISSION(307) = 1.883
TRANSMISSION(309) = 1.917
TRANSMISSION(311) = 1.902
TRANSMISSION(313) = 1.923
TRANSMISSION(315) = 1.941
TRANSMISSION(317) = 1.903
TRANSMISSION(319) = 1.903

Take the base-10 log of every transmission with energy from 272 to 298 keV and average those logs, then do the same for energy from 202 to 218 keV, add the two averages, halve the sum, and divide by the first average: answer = 1.9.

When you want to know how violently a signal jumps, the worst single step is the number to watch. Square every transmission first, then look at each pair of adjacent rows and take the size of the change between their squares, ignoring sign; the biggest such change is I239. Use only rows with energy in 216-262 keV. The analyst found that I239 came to 0.17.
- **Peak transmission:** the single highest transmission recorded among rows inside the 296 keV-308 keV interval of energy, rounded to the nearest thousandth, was 1.883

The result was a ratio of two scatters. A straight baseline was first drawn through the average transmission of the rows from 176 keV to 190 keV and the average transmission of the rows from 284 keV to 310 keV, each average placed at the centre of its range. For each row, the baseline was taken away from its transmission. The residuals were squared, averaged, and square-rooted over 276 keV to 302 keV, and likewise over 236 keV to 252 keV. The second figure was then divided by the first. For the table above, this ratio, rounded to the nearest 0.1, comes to 1.0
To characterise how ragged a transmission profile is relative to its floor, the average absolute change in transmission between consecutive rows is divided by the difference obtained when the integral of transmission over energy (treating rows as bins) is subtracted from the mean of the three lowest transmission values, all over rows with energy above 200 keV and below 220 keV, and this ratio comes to -0.0007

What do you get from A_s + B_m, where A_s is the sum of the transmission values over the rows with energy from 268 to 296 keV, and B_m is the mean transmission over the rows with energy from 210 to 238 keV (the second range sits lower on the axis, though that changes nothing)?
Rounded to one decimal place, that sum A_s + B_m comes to 18.8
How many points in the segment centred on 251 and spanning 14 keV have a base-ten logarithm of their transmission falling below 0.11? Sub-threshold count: 0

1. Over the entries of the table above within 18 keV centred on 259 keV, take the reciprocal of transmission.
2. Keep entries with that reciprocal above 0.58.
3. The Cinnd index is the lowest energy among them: 259 keV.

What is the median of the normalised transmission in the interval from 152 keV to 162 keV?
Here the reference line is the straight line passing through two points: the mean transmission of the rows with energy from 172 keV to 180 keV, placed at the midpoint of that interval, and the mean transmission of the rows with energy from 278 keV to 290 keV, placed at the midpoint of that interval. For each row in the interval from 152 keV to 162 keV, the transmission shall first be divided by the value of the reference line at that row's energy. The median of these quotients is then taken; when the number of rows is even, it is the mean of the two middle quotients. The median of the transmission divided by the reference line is 1.92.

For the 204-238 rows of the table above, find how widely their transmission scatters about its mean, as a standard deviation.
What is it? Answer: 0.05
